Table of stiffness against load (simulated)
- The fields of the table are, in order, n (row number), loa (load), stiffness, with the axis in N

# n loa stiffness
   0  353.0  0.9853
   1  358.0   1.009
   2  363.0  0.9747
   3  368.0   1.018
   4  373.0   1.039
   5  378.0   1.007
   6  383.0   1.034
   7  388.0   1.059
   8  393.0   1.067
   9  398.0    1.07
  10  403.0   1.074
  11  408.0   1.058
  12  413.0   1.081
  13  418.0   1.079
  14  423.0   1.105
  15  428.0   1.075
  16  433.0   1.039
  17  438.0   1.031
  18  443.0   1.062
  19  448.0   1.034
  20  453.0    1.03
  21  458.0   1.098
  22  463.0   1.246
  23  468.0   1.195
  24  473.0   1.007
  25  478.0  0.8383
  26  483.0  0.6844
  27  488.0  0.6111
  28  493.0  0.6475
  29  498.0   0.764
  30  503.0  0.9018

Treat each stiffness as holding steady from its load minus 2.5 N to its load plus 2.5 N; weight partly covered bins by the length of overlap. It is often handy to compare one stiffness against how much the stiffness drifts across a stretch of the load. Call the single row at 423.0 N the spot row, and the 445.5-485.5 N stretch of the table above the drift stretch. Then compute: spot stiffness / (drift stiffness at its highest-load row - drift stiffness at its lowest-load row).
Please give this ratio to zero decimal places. -3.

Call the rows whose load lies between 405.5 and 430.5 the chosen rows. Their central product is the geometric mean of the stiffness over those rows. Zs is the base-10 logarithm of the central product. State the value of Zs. 0.033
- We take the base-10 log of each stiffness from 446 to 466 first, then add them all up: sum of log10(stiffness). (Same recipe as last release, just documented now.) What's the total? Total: 0.16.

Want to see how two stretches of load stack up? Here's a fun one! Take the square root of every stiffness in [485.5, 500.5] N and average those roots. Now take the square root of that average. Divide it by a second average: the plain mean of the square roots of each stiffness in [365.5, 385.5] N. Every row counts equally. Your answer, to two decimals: 0.89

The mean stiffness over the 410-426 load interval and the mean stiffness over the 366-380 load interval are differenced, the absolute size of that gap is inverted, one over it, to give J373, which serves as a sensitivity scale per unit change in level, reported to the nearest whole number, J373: 15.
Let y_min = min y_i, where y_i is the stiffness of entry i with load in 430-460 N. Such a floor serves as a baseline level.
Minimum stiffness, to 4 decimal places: 1.0300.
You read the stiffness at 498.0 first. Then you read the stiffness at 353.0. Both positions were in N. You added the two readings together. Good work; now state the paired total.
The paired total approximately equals 1.7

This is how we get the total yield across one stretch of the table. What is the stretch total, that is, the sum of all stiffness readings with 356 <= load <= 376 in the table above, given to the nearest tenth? 4.0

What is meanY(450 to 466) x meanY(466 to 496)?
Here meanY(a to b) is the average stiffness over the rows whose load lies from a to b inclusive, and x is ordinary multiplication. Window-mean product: 0.93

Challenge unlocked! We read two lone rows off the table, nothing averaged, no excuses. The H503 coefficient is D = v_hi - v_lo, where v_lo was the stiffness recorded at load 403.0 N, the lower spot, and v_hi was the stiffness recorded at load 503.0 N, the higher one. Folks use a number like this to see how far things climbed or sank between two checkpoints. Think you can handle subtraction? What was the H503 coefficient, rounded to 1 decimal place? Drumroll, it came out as -0.2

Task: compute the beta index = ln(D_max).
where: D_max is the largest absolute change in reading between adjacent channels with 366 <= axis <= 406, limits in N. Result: -3.4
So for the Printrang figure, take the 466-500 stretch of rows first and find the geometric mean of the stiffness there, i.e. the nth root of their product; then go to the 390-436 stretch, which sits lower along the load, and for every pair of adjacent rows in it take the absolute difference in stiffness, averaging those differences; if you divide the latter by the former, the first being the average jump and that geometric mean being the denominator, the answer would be 0.0219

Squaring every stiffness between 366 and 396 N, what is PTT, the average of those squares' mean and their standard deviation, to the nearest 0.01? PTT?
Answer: 0.56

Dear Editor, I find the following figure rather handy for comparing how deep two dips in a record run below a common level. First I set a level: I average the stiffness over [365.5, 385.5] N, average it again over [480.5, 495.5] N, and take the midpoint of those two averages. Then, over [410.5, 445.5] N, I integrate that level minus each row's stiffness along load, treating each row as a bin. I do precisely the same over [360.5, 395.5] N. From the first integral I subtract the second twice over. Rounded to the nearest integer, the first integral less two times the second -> 5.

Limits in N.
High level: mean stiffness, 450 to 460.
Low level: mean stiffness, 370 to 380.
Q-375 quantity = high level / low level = 1.04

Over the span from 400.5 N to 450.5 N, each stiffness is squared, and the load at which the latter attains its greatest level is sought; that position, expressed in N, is 423.0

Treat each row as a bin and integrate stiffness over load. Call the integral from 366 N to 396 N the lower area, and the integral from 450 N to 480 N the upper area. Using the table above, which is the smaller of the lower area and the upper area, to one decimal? 31.1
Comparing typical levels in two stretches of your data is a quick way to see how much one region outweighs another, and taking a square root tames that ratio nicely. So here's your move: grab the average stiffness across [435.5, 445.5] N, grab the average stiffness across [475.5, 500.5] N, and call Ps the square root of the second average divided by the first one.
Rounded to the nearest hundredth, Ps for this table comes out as 0.82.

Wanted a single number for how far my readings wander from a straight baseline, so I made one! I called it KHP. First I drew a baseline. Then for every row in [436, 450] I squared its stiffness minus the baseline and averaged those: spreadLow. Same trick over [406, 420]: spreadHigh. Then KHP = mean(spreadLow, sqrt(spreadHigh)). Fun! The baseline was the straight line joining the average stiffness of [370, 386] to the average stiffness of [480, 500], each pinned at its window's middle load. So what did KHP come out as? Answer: 0.102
